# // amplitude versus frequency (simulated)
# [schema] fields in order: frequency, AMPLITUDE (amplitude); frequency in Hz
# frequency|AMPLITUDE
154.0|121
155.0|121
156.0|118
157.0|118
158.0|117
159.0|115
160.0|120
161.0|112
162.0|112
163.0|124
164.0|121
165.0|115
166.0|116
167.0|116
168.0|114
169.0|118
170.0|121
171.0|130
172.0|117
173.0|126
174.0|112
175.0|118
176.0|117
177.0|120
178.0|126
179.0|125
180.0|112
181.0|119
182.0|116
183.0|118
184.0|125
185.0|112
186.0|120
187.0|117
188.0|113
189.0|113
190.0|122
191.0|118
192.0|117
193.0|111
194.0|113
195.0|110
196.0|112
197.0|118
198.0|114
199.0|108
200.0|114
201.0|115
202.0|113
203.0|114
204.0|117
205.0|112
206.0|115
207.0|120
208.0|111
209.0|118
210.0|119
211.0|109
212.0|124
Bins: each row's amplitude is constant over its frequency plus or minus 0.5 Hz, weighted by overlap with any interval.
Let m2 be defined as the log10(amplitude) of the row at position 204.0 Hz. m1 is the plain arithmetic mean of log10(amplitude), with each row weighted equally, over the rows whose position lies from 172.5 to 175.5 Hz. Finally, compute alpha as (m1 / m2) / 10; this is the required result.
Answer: 0.100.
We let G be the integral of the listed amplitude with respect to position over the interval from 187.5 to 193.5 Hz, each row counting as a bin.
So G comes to 694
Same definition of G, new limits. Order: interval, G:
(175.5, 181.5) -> 719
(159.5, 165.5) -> 704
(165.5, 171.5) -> 715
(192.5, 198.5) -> 678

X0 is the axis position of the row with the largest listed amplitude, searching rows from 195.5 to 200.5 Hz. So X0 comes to 197.0 Hz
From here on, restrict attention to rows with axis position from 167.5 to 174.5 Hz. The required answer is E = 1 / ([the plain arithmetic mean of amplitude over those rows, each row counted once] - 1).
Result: 0.0084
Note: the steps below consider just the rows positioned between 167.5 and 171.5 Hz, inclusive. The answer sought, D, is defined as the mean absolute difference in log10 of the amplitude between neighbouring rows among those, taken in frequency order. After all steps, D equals 0.0190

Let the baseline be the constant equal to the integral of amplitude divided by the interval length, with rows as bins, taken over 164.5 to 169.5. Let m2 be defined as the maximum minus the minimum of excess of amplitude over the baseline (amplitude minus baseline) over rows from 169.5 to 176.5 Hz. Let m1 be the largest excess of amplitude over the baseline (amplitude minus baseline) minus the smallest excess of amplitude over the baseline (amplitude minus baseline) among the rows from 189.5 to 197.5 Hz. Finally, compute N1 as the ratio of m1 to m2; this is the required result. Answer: 0.7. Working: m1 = 12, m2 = 18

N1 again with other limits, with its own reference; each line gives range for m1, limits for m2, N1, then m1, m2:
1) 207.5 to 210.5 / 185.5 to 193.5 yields 0.7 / 8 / 11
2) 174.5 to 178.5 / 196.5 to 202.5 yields 0.9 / 9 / 10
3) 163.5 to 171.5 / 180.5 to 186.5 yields 1.2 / 16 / 13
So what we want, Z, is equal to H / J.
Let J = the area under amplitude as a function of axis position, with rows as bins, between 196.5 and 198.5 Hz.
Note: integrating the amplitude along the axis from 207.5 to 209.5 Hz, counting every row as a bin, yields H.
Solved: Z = 0.99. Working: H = 229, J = 232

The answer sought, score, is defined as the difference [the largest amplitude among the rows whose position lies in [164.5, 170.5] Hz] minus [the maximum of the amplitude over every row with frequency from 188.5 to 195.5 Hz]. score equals -1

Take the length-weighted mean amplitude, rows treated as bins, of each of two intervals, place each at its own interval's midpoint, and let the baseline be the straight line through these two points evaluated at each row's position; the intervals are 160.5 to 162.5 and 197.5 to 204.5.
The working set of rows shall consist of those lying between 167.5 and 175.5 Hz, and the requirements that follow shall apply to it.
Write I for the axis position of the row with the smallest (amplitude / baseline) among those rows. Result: 174.0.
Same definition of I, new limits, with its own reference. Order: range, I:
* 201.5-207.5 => 205.0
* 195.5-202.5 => 199.0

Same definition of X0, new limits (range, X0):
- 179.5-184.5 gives 184.0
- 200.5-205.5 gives 204.0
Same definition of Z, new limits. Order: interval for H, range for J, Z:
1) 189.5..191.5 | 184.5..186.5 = 1.03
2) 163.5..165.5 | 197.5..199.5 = 1.06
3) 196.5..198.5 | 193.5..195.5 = 1.04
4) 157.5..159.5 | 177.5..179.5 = 0.92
